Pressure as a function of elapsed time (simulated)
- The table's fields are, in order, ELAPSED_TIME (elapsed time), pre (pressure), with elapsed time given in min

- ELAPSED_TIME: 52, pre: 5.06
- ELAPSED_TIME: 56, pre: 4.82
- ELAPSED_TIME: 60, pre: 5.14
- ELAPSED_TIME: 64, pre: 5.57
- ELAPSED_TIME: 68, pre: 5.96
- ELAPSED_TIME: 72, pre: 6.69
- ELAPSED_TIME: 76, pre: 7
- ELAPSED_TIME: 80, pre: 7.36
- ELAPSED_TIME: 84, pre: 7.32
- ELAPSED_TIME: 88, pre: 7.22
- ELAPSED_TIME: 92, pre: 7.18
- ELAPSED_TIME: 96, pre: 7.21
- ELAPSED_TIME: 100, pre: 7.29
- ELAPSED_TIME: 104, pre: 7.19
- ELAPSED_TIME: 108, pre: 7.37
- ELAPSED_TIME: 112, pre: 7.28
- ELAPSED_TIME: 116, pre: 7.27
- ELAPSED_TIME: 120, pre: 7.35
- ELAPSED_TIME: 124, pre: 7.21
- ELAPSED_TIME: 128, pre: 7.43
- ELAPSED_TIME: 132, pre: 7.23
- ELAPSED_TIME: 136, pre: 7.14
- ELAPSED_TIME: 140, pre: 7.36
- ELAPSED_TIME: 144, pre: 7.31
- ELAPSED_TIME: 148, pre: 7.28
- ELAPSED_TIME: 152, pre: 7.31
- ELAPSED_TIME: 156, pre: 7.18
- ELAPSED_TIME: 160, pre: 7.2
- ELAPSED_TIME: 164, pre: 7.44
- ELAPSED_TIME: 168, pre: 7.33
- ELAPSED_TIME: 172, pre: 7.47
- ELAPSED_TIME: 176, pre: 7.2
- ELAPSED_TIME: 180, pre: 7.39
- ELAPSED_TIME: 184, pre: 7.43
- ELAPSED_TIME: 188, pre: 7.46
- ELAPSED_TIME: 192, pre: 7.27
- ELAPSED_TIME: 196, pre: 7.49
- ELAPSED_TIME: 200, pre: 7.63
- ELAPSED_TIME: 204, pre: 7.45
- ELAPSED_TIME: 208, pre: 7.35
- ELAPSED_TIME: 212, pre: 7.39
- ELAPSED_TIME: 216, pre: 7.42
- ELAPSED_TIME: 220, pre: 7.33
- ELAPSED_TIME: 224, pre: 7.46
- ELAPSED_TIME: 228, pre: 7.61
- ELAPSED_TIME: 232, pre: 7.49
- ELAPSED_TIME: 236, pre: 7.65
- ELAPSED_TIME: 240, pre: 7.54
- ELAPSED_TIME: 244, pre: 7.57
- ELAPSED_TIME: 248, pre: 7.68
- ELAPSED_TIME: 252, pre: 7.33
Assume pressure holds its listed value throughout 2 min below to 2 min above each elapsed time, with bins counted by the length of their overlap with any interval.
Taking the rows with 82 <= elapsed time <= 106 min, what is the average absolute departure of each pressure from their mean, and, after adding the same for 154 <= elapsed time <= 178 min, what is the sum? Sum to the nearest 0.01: 0.16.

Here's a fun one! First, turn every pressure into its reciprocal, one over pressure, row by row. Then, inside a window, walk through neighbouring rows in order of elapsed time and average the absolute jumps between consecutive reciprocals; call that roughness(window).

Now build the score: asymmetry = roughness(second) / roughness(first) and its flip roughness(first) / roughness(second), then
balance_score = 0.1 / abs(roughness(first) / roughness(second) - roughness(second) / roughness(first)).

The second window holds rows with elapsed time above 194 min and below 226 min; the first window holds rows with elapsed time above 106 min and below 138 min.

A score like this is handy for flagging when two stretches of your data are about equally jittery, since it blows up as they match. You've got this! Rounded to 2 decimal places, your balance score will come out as 0.25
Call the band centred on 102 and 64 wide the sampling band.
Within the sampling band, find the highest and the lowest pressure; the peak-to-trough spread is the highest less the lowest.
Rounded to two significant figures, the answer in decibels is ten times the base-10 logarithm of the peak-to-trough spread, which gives -1.3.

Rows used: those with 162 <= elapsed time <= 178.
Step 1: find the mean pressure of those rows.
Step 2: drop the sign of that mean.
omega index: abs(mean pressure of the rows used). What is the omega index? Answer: 7.36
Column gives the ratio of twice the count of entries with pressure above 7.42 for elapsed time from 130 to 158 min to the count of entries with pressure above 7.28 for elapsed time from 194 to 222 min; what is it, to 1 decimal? 0.0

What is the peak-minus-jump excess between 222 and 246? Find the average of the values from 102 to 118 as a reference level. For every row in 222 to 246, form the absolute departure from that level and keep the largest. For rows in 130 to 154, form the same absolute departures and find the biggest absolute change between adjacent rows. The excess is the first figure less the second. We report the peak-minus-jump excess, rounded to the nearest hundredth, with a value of 0.28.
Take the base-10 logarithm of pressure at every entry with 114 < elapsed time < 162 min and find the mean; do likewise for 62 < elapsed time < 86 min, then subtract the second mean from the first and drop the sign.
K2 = 0.0412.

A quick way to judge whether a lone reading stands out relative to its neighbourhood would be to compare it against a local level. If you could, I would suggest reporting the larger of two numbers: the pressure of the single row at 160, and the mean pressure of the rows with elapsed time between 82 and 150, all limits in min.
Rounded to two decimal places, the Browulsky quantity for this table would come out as 7.27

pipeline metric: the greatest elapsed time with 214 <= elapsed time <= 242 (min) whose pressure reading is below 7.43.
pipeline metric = 220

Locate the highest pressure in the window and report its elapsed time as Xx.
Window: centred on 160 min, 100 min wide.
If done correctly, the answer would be 200 min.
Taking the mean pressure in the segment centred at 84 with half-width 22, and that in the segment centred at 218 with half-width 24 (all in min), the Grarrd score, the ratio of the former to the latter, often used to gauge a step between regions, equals 0.923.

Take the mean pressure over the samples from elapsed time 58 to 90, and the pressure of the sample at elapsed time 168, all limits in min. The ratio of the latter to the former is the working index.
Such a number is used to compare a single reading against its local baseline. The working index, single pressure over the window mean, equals 1.12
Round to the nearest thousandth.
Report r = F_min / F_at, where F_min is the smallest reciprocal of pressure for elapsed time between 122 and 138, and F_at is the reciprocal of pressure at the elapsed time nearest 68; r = 0.802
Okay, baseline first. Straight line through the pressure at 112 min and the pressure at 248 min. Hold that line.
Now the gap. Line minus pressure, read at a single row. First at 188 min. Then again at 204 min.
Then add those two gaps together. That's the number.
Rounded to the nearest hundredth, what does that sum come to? 0.14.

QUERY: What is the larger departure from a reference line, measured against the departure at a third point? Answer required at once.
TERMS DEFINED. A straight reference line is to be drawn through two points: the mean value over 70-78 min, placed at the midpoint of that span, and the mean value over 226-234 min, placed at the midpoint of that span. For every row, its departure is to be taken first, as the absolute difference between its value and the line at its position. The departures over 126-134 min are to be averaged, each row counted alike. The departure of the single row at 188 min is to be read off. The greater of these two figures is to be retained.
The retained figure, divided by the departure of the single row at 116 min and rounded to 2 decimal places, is 0.99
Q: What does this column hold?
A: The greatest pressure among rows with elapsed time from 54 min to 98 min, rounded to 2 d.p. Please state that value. 7.36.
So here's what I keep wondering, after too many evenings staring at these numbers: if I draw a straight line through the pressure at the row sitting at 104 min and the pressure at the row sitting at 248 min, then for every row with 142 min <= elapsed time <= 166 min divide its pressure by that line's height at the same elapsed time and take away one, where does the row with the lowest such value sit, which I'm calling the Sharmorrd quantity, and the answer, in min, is 156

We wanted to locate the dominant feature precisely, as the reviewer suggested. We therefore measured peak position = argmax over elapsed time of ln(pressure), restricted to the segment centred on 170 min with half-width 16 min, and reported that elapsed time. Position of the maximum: 172 min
